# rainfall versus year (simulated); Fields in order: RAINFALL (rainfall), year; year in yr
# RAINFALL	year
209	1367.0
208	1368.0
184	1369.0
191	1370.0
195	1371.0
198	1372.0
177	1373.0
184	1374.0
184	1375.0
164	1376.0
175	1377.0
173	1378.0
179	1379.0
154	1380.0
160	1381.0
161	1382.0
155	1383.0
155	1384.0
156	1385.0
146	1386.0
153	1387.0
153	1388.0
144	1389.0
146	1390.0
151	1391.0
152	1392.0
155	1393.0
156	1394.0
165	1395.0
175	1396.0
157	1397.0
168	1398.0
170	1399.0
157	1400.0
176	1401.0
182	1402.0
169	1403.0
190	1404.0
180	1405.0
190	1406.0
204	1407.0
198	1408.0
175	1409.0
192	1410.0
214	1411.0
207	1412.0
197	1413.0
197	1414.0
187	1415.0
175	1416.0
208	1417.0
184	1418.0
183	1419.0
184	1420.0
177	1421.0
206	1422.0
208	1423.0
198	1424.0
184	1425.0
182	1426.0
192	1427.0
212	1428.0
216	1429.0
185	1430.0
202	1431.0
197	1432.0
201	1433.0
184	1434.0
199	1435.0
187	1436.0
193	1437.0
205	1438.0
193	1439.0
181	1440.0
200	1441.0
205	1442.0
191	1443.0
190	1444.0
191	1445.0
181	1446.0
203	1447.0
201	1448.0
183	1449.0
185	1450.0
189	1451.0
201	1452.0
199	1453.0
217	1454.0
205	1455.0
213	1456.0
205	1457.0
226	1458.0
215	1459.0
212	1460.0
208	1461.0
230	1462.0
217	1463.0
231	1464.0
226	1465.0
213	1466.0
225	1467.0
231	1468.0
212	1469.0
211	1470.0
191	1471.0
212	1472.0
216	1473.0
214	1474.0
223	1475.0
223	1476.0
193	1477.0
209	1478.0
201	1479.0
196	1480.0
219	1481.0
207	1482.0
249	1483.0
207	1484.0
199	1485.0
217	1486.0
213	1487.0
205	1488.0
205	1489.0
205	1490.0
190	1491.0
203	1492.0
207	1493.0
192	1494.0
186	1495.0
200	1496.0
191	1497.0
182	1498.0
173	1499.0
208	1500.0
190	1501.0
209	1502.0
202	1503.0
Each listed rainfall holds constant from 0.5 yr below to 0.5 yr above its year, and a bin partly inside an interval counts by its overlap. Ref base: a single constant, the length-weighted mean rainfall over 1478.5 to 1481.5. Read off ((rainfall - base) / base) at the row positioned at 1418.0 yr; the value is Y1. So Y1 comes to -0.10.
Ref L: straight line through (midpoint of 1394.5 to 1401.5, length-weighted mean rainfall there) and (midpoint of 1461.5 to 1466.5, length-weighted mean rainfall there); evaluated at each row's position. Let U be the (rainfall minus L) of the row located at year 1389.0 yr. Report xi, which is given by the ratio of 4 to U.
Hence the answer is -0.26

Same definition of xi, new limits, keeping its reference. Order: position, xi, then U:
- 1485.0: -0.09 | -42.4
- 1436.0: -0.32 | -12.4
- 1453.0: -0.27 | -15.0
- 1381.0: 0.52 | 7.7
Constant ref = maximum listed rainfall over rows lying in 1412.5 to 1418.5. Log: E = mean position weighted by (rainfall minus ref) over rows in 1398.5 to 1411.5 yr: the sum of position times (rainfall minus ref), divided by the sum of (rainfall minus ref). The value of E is 1403.2 yr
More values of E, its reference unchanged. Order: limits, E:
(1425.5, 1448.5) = 1437.5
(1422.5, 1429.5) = 1425.1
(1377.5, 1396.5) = 1387.2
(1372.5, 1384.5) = 1379.3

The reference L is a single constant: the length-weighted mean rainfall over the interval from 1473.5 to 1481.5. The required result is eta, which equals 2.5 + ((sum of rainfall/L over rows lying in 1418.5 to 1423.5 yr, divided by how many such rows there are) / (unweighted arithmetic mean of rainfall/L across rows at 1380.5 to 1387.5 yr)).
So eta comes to 3.73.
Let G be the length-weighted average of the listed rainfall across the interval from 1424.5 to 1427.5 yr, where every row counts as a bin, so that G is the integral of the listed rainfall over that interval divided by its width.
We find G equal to 186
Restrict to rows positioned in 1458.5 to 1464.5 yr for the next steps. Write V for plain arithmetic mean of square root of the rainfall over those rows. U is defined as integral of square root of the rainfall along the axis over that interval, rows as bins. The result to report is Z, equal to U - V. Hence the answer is 74.0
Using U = 88.7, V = 14.8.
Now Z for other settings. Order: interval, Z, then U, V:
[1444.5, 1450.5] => 69.0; 82.8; 13.8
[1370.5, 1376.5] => 67.7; 81.3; 13.5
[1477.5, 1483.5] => 73.0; 87.6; 14.6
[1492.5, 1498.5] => 69.4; 83.3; 13.9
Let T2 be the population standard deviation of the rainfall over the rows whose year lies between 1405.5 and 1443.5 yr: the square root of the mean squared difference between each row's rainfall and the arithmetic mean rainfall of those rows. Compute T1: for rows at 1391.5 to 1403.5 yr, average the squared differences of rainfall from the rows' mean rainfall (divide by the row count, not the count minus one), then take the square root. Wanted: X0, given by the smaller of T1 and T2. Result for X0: 9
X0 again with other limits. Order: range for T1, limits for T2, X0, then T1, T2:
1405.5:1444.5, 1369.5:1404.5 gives 11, 10.8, 14.7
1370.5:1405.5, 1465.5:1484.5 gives 13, 14.3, 13.4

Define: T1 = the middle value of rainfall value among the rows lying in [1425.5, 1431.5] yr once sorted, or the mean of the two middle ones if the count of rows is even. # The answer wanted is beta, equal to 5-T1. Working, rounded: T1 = 197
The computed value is -192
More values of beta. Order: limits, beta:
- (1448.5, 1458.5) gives -198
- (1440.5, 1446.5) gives -186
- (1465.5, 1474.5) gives -208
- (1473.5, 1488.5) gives -204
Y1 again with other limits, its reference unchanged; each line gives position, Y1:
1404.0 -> -0.07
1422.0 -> 0.00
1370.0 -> -0.07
